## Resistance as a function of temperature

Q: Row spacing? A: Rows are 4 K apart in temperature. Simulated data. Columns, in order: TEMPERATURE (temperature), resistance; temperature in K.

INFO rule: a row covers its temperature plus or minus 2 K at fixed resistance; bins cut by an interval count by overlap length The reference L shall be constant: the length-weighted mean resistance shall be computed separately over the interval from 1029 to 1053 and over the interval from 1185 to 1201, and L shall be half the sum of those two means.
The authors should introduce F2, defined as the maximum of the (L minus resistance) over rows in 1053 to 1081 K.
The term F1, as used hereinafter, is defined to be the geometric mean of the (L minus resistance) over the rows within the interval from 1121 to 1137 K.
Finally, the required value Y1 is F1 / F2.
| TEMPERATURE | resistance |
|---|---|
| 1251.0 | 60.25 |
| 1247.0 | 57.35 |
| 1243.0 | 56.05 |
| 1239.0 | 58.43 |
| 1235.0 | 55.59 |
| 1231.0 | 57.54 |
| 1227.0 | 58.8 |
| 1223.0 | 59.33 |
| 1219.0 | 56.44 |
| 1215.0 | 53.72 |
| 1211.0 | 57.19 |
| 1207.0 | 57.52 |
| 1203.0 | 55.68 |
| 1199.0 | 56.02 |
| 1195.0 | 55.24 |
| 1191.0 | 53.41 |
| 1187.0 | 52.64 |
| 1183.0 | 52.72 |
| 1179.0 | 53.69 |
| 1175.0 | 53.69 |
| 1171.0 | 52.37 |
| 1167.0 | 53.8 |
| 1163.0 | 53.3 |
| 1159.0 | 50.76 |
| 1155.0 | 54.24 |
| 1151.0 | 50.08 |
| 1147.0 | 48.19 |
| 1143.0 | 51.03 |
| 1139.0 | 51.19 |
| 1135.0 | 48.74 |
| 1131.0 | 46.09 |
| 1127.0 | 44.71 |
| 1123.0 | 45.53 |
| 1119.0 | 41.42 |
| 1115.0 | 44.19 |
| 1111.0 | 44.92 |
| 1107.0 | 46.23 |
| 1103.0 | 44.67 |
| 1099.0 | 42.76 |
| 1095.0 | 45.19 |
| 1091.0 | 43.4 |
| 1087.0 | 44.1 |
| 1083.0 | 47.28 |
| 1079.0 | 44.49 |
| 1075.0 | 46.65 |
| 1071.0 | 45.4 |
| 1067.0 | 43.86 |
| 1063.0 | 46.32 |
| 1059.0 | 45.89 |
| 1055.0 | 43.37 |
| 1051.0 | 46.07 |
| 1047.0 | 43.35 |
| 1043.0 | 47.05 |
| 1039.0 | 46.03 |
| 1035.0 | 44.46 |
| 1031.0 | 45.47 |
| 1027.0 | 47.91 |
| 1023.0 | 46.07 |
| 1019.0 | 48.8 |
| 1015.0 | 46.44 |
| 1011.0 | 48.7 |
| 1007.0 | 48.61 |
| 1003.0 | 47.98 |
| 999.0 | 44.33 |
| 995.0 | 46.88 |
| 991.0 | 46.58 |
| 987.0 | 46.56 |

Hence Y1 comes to 0.5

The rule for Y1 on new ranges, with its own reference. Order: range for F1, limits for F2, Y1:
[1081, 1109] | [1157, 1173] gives -5.4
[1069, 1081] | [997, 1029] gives 0.8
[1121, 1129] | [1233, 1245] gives -0.8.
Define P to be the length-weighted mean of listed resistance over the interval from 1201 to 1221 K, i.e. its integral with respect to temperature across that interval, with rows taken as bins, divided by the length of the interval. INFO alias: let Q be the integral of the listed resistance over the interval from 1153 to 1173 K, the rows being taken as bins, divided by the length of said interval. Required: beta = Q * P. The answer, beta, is 2968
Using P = 56.1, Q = 52.9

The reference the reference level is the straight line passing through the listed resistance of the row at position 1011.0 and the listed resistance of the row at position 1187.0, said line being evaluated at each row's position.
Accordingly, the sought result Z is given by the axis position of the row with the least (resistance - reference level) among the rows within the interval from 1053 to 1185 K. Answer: 1119.0 K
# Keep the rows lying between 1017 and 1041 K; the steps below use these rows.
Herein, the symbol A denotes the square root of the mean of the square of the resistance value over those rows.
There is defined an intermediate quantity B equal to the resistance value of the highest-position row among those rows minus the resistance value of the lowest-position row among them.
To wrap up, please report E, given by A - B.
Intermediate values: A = 46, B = -2.8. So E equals 49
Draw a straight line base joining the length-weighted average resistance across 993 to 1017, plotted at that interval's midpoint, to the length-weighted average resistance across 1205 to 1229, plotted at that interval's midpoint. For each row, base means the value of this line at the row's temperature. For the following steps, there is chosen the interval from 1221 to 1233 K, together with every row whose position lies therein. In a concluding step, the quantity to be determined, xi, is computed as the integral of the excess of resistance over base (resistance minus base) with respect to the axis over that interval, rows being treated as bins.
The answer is 11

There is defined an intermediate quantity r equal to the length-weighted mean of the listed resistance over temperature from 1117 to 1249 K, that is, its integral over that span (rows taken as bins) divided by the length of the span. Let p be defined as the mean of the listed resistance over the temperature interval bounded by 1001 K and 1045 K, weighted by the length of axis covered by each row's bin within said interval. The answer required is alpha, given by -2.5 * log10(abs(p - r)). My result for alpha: -2.0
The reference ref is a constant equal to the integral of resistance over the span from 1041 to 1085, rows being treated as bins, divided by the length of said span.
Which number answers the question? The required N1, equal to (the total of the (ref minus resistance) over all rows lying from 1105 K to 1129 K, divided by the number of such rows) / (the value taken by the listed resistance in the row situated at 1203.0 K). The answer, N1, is 0.02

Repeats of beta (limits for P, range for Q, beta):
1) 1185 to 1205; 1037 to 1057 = 2466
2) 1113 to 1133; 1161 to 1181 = 2369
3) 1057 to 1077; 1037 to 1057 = 2061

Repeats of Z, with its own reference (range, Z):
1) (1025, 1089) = 1055.0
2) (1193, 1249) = 1215.0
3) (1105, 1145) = 1119.0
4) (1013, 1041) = 1035.0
